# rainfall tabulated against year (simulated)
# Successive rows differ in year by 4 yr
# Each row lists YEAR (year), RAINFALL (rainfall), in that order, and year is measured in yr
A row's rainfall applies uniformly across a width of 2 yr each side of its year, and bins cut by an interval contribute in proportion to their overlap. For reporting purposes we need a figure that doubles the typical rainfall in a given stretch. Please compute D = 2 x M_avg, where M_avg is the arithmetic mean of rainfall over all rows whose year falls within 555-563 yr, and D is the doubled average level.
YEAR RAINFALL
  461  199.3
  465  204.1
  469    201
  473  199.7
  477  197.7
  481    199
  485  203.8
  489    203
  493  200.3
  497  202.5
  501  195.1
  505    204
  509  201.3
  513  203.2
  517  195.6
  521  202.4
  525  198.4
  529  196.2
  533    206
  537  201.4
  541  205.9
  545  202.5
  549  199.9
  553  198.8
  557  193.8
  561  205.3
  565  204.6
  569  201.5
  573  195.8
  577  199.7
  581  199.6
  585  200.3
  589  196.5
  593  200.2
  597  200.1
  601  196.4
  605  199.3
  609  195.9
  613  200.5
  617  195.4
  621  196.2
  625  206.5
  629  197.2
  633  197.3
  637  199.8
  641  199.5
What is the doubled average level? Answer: 399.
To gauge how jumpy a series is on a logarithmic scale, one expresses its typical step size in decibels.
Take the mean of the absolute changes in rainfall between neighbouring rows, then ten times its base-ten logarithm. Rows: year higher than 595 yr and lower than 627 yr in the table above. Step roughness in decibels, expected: 6.43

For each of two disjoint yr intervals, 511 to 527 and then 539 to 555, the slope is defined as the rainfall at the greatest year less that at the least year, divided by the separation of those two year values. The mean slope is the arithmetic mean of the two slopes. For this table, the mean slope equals -0.50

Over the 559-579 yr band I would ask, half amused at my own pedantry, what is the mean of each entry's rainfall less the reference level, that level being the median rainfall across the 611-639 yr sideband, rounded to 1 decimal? 4.1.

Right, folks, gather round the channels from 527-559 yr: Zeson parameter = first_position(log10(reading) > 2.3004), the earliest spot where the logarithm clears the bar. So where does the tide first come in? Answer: 533 yr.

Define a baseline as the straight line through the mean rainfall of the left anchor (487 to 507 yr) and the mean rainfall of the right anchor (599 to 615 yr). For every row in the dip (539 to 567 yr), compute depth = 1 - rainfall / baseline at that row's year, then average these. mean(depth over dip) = -0.010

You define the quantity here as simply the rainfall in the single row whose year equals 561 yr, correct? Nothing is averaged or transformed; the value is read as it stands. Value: 205.3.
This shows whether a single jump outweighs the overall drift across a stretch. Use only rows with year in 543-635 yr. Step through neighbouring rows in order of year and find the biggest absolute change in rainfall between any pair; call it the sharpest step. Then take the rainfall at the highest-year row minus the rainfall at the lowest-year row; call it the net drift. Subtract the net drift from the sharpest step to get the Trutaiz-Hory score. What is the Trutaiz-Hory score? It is 17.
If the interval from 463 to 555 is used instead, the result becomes 15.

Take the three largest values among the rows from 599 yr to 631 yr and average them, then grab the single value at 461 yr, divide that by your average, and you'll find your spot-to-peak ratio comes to 0.986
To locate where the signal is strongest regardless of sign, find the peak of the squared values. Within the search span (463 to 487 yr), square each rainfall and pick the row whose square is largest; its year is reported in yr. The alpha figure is 465 yr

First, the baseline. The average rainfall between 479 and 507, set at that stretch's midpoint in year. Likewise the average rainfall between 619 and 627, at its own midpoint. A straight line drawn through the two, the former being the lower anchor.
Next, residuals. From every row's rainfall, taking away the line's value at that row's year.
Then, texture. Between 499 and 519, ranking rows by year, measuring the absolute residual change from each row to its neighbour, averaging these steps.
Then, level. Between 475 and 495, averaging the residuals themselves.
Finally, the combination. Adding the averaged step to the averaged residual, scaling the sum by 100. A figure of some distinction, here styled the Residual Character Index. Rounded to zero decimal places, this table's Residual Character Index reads 495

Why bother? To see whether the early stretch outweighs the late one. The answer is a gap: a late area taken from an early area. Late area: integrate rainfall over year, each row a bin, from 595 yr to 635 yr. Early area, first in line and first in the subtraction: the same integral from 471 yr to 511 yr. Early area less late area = 86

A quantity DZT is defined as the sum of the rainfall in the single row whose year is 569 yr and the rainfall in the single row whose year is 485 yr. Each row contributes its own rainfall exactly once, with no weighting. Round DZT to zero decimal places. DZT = 405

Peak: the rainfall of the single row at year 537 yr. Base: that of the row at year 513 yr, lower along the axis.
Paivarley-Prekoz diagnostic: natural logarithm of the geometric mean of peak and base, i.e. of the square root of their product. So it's 5.31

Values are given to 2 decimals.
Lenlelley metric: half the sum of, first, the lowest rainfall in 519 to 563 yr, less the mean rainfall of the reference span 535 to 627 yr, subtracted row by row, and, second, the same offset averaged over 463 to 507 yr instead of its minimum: -2.47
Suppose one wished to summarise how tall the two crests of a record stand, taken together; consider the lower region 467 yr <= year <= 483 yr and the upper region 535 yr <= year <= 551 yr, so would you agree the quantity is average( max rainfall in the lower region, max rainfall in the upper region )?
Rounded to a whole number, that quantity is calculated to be 203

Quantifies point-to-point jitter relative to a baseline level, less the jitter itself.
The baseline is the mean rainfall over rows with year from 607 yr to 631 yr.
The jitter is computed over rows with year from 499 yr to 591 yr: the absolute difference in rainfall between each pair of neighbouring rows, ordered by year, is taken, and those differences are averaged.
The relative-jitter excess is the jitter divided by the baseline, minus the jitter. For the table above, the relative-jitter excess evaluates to -4.28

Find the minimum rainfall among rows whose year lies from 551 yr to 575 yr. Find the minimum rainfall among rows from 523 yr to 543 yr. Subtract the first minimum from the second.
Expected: 2.4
